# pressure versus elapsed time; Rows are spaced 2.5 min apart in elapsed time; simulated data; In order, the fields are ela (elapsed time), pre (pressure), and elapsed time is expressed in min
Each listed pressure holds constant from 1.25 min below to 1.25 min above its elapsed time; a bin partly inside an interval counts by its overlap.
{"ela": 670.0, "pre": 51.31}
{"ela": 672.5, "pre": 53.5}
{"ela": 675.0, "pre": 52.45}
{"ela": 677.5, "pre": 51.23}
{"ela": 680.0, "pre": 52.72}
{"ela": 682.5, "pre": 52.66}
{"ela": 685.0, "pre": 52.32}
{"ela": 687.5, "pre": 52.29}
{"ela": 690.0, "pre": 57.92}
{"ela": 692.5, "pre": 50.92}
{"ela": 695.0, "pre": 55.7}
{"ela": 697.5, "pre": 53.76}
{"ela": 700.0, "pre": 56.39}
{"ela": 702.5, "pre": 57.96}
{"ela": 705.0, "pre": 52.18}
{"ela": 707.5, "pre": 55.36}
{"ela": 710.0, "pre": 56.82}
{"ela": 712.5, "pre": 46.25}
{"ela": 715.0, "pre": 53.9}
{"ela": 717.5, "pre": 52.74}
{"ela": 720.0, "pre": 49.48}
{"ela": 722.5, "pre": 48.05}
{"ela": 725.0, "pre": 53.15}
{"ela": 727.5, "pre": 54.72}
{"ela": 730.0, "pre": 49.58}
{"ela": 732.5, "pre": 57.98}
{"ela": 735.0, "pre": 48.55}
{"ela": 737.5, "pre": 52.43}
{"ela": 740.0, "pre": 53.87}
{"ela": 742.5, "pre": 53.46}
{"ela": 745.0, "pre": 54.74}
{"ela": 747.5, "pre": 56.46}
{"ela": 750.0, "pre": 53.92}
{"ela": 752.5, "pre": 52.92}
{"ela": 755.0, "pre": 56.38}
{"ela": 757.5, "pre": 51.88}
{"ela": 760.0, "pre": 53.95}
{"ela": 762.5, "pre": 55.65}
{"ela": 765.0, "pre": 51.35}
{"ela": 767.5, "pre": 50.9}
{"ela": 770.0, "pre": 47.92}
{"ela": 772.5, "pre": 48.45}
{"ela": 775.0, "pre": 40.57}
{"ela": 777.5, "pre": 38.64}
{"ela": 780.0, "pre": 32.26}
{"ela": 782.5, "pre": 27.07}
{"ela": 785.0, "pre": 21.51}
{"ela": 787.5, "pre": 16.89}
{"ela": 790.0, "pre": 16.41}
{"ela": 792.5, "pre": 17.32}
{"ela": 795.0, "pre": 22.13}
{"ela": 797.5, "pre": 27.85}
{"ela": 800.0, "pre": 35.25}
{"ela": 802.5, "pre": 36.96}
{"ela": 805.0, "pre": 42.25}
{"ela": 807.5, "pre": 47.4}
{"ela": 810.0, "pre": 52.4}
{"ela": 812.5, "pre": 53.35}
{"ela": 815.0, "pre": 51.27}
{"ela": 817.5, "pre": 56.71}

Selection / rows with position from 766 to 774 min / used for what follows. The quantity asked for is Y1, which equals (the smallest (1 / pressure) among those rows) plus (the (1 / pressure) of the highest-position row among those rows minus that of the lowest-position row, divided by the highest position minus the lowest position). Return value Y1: 0.0198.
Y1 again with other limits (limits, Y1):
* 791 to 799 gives 0.0315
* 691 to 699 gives 0.0177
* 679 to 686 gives 0.0190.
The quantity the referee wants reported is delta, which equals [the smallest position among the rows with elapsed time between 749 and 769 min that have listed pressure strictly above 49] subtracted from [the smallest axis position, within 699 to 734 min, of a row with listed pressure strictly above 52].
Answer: -50.0 min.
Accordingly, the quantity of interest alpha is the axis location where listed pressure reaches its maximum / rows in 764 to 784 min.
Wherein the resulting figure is 765.0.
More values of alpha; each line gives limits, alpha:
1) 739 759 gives 747.5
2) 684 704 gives 702.5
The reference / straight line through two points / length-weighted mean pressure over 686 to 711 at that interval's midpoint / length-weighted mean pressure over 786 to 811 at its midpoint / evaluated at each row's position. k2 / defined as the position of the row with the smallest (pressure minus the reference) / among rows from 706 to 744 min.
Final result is 712.5 min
